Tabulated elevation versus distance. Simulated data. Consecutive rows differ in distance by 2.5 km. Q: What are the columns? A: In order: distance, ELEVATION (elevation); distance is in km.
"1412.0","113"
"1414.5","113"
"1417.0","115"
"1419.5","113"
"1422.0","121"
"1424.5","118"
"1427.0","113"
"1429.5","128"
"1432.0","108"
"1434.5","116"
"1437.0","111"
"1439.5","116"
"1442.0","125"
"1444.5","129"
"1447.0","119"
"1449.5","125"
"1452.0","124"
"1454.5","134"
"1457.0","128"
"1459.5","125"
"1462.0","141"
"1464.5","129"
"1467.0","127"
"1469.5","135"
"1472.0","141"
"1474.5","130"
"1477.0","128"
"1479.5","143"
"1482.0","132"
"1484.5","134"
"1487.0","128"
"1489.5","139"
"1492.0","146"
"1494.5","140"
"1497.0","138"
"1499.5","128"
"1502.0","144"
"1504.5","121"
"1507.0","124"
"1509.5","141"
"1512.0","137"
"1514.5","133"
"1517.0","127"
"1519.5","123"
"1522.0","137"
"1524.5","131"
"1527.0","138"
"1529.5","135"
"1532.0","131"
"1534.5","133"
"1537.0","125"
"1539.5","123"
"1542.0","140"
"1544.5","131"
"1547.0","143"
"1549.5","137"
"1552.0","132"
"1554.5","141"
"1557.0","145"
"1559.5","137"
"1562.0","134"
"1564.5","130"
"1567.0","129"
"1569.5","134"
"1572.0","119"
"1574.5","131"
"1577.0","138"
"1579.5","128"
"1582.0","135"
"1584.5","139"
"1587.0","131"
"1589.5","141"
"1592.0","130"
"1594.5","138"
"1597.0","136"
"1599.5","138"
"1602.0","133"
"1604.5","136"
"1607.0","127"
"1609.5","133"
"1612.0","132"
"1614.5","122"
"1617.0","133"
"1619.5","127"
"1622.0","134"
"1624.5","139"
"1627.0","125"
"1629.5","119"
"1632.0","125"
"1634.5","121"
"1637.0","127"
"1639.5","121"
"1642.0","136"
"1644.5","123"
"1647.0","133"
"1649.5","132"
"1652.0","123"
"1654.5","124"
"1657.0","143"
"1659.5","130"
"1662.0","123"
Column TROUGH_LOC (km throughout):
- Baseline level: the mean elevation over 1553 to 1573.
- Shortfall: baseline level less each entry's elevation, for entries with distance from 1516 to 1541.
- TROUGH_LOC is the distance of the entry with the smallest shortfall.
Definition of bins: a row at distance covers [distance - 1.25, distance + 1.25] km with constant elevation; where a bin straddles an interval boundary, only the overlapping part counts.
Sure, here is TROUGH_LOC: 1527.0 km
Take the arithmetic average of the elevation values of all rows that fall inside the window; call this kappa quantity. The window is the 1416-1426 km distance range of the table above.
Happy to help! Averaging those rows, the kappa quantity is 117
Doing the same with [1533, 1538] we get 129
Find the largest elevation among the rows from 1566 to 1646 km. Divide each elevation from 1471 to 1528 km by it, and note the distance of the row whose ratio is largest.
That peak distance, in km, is 1492.0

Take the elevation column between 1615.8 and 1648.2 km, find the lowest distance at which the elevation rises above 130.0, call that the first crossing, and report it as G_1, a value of 1617.0 km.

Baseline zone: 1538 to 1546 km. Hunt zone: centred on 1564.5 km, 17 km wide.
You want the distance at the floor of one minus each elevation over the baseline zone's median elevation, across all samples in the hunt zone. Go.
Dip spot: 1557.0 km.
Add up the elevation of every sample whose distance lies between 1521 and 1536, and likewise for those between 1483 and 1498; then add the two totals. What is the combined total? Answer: 1630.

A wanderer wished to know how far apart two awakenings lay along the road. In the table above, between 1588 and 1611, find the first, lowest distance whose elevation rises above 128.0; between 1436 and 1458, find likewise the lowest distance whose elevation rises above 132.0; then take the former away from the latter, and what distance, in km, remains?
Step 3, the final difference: -135.0 km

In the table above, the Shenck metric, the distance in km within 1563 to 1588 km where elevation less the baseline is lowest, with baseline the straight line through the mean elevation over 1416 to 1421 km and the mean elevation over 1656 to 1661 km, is 1572.0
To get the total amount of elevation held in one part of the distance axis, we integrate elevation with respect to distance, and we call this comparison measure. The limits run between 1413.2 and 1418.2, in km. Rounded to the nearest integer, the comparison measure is 570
